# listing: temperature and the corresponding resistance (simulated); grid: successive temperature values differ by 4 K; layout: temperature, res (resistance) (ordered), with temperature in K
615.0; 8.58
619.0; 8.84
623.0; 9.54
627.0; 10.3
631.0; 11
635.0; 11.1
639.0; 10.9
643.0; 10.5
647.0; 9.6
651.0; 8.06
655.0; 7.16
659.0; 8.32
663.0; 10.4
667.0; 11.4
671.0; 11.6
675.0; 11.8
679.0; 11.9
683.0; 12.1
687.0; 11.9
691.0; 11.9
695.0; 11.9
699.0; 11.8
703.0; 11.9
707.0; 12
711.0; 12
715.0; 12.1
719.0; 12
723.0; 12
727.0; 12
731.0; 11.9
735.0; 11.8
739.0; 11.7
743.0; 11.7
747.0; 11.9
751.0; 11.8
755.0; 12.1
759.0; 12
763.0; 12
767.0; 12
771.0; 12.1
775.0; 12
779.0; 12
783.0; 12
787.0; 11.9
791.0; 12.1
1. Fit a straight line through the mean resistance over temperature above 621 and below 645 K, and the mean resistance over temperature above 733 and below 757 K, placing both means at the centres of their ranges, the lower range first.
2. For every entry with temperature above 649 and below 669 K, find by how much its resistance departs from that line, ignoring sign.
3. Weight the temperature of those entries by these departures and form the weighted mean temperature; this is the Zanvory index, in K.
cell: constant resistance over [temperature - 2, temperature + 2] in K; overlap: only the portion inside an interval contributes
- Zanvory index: 655.9 K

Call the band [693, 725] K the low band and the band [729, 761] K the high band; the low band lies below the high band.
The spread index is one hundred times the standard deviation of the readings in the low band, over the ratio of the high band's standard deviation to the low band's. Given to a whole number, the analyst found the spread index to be 6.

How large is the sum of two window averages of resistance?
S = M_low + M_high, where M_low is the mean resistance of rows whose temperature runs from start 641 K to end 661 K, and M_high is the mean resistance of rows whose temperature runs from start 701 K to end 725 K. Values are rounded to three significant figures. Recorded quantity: 20.7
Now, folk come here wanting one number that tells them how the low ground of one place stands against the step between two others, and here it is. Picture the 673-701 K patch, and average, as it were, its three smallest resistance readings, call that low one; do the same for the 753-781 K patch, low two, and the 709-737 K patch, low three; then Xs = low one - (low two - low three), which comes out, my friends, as 12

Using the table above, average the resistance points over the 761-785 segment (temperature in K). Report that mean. 12.0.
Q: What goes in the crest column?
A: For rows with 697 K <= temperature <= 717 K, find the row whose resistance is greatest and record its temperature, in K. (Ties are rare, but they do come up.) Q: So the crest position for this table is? 715.0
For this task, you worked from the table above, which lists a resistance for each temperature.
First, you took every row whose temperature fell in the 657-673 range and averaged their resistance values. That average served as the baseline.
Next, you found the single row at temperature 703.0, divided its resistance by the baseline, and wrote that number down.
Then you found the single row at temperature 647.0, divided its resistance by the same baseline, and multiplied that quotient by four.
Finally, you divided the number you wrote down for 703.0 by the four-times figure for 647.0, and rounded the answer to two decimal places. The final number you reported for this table 0.31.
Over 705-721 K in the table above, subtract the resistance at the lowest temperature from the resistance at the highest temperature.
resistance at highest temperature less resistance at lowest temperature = 0.00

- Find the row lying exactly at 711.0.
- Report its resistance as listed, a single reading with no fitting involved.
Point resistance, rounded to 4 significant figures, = 12.00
